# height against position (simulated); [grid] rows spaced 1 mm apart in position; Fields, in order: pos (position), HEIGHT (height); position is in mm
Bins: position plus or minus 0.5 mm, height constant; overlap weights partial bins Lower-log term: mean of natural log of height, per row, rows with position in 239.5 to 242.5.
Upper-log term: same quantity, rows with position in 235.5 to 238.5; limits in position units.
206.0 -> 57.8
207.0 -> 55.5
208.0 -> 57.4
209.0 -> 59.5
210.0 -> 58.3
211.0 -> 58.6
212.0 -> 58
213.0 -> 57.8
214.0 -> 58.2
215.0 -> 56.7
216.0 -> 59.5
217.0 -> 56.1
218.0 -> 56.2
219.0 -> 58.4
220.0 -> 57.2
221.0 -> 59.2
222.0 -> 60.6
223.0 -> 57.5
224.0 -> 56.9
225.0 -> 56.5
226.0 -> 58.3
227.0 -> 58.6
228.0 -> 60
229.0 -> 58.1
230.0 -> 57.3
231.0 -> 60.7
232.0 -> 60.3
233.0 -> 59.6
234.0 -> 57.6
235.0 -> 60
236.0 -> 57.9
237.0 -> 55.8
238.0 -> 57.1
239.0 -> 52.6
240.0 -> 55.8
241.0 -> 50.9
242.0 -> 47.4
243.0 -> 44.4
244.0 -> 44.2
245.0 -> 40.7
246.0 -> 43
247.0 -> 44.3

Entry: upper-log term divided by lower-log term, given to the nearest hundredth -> 1.03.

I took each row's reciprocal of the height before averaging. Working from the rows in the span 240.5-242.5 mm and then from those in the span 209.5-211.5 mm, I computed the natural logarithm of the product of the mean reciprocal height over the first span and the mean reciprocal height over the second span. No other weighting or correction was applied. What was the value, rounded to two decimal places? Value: -7.96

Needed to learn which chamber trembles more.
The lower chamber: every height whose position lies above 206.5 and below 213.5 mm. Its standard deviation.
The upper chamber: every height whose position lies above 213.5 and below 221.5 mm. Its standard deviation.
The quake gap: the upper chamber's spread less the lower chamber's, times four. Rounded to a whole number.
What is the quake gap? 0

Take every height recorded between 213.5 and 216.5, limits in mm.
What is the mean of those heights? 58.1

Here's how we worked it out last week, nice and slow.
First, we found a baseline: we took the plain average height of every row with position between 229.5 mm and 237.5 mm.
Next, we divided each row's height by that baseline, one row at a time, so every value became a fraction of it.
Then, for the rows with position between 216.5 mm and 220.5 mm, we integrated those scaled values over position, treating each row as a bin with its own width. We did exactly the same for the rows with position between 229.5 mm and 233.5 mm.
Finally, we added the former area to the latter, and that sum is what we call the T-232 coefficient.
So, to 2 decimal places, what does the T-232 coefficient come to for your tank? 7.94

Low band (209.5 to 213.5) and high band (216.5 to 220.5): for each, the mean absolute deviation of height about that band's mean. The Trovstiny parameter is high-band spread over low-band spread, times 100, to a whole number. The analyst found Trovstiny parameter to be 300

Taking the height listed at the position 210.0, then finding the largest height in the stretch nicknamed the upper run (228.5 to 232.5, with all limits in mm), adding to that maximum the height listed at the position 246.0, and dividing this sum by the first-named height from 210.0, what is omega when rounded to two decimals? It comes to 1.78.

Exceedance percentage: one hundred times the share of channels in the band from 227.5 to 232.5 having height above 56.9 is 100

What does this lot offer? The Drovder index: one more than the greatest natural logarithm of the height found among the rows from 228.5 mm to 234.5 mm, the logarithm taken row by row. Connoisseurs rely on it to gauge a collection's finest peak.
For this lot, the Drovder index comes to 5.11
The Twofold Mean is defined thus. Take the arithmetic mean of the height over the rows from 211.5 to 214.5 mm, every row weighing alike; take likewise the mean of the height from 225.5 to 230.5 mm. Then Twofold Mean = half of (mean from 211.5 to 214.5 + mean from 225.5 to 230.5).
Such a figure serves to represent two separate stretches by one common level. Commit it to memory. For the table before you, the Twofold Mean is 58.2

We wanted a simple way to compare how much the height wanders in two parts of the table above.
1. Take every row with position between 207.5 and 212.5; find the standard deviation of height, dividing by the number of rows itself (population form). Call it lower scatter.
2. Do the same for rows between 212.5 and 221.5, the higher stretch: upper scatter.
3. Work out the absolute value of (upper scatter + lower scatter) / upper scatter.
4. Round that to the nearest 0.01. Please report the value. 1.59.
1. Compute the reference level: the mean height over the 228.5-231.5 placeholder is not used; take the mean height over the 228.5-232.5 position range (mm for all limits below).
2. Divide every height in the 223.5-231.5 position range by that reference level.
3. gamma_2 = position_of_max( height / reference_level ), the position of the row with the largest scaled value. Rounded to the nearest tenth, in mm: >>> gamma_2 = 231.0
